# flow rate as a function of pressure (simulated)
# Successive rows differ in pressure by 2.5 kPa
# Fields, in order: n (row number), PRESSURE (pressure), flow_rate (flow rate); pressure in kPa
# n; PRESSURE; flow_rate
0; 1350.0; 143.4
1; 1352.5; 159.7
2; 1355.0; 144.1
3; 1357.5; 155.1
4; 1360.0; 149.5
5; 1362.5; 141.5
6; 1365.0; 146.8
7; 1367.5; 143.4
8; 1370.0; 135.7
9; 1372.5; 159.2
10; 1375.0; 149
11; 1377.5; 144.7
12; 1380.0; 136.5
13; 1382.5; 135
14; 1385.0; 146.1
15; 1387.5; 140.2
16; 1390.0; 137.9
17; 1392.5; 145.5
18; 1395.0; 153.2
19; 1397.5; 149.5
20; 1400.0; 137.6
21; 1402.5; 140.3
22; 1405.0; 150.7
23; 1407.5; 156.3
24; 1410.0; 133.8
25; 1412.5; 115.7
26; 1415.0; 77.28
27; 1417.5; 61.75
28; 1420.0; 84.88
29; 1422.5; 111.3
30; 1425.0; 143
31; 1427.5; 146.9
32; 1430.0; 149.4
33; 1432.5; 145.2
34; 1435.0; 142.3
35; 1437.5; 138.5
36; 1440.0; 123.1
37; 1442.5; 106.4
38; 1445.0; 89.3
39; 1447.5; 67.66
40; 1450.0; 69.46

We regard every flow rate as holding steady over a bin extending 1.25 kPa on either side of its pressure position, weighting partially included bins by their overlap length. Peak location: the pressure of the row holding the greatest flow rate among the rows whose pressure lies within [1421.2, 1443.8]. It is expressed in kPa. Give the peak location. 1430.0 kPa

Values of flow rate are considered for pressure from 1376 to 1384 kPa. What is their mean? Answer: 139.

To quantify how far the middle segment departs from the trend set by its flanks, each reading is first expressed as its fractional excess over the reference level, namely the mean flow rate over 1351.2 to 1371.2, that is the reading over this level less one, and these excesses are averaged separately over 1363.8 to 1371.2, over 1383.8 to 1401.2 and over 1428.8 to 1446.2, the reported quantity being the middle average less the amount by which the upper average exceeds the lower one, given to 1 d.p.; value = 0.1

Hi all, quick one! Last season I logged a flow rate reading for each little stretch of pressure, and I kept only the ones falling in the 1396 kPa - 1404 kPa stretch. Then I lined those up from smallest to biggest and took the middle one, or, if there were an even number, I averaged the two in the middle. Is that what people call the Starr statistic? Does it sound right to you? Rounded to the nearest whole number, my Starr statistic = 140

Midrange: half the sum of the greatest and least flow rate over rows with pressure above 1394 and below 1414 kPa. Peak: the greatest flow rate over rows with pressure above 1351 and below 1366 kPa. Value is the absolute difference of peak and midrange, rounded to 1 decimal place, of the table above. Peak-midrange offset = 23.7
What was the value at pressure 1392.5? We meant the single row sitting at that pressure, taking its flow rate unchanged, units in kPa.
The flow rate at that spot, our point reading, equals 145.5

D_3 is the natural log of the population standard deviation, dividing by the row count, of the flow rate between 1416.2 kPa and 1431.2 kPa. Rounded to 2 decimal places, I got 3.51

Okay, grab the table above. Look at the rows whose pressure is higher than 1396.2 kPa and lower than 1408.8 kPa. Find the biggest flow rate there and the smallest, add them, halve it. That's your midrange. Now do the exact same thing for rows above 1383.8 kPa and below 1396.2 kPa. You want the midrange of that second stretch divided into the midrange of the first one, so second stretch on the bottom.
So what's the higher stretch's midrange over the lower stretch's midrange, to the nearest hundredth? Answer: 1.01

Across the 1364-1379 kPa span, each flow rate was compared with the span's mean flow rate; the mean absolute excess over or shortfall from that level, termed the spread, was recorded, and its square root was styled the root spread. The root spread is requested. 2.3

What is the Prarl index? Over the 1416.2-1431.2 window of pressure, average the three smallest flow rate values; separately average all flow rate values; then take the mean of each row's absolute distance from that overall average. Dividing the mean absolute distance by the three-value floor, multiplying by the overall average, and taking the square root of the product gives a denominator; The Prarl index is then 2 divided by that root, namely 0.3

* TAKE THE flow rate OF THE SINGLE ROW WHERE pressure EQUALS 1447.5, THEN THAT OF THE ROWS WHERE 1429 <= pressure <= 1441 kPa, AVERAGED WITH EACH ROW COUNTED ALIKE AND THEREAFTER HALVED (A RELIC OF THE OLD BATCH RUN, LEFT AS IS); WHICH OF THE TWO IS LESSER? 67.7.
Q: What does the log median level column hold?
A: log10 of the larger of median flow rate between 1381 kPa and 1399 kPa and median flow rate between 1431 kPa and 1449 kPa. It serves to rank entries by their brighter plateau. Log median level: 2.16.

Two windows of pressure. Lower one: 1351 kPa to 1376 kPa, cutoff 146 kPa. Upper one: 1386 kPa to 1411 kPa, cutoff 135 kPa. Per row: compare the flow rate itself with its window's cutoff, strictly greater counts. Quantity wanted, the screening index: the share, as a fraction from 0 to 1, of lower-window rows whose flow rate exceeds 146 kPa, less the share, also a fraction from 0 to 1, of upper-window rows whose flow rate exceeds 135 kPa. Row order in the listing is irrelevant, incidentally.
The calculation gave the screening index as -0.30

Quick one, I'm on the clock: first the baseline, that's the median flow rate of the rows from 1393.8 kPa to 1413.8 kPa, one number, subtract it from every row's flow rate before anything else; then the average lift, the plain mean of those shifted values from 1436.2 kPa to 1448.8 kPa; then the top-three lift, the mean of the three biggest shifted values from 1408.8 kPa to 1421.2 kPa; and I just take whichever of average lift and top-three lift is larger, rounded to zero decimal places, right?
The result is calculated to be -33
